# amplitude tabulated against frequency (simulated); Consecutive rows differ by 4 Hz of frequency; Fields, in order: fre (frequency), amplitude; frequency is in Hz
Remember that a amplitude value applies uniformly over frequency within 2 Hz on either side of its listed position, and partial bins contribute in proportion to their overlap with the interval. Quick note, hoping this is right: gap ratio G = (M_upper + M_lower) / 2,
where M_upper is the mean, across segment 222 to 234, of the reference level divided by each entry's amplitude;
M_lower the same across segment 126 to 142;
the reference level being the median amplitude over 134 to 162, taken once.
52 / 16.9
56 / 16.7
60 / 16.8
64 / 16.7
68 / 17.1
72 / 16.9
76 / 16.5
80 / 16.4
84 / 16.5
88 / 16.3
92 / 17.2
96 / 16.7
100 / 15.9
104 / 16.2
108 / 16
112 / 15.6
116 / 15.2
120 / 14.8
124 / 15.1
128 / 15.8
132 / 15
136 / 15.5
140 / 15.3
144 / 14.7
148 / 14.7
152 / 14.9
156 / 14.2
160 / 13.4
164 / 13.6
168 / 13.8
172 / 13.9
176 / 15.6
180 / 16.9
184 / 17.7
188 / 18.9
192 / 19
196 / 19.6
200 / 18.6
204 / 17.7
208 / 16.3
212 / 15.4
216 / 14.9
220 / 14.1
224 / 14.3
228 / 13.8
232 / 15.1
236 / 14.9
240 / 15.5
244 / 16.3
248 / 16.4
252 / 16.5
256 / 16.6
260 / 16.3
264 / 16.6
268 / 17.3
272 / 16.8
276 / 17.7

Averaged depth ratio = 0.99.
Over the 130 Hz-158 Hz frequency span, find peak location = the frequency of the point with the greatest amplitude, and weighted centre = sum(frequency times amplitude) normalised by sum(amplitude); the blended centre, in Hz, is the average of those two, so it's 139.9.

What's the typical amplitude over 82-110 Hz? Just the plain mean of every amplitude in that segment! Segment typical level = 16.4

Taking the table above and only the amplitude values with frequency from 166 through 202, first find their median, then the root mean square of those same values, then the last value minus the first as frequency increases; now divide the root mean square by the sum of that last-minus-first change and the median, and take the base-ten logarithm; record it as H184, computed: -0.12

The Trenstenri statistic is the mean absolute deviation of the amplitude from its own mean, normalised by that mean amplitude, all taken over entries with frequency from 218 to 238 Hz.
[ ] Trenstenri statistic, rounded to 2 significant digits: 0.031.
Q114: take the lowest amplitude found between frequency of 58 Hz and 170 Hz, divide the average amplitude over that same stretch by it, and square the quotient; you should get 1.36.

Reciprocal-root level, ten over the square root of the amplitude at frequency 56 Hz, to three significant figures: 2.45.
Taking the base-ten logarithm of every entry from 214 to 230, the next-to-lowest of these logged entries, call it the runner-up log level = 1.15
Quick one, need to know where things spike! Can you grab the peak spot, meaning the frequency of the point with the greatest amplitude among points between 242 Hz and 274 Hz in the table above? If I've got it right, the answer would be 268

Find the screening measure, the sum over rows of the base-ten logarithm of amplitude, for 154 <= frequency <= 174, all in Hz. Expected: 5.70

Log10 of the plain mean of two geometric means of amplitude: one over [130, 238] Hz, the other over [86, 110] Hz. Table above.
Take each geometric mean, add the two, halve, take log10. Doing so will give 1.20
